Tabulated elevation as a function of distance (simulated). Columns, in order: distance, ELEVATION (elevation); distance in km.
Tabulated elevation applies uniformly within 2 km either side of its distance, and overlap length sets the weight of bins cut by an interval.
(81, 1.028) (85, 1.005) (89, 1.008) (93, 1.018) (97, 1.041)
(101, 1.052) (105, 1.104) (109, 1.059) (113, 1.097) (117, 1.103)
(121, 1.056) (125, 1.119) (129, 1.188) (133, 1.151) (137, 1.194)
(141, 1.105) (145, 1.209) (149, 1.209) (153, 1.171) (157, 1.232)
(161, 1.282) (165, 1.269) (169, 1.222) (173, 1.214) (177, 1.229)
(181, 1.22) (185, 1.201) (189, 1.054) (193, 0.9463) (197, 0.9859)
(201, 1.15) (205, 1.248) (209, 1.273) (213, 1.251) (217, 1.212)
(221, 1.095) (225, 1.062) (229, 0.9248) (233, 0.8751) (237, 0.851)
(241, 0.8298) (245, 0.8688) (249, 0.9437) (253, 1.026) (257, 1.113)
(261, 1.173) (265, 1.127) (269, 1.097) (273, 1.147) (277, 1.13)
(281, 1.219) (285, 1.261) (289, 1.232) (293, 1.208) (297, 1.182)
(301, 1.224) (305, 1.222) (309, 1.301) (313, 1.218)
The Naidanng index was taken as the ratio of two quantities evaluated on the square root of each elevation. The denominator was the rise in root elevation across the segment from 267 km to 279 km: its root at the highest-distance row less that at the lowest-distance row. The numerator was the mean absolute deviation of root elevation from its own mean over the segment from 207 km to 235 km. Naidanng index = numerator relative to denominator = 3.8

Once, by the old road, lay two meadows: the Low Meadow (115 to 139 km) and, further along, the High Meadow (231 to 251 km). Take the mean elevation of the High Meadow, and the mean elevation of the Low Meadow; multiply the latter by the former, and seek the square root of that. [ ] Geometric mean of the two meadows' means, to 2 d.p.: 1.00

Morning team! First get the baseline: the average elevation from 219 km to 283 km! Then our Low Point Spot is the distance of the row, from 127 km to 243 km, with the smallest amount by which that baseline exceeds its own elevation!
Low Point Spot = 161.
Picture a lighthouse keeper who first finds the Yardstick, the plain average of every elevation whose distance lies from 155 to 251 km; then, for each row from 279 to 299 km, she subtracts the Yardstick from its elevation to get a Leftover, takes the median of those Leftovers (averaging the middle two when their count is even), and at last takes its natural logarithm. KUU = -2.1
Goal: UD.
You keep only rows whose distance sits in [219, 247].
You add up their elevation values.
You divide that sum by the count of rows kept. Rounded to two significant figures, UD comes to 0.93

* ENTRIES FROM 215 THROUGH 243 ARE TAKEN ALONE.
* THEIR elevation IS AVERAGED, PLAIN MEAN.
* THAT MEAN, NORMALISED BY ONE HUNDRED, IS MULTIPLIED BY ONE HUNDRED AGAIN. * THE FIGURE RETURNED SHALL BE 0.98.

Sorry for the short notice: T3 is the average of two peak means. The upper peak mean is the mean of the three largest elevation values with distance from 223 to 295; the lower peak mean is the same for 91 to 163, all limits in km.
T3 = 1.24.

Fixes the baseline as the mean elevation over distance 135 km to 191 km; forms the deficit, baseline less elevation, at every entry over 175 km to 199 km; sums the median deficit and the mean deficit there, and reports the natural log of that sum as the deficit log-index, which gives -1.8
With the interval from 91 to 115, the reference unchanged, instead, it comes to -1.3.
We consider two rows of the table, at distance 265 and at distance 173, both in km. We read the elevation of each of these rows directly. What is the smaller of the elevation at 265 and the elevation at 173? 1.13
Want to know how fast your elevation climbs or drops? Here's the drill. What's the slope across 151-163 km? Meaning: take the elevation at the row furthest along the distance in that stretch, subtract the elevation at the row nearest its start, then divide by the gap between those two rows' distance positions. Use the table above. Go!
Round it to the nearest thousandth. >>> 0.014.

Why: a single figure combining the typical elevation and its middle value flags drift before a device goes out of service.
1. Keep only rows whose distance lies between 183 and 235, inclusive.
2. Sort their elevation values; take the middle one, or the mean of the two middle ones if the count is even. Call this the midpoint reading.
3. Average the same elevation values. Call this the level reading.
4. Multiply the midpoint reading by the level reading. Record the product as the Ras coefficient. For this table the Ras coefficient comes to 1.20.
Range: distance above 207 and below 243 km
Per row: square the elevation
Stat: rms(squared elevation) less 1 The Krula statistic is 0.167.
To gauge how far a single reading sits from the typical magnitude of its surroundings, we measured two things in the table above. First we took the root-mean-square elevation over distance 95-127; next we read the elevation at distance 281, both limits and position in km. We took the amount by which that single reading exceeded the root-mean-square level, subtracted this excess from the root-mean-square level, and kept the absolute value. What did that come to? 0.94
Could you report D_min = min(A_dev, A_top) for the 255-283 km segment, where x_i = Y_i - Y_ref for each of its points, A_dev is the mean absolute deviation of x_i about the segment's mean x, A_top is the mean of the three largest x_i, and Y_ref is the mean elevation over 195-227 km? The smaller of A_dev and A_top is 0.020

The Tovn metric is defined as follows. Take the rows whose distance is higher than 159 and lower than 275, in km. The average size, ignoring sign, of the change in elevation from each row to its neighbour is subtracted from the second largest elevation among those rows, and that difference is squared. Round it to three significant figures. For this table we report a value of 1.48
